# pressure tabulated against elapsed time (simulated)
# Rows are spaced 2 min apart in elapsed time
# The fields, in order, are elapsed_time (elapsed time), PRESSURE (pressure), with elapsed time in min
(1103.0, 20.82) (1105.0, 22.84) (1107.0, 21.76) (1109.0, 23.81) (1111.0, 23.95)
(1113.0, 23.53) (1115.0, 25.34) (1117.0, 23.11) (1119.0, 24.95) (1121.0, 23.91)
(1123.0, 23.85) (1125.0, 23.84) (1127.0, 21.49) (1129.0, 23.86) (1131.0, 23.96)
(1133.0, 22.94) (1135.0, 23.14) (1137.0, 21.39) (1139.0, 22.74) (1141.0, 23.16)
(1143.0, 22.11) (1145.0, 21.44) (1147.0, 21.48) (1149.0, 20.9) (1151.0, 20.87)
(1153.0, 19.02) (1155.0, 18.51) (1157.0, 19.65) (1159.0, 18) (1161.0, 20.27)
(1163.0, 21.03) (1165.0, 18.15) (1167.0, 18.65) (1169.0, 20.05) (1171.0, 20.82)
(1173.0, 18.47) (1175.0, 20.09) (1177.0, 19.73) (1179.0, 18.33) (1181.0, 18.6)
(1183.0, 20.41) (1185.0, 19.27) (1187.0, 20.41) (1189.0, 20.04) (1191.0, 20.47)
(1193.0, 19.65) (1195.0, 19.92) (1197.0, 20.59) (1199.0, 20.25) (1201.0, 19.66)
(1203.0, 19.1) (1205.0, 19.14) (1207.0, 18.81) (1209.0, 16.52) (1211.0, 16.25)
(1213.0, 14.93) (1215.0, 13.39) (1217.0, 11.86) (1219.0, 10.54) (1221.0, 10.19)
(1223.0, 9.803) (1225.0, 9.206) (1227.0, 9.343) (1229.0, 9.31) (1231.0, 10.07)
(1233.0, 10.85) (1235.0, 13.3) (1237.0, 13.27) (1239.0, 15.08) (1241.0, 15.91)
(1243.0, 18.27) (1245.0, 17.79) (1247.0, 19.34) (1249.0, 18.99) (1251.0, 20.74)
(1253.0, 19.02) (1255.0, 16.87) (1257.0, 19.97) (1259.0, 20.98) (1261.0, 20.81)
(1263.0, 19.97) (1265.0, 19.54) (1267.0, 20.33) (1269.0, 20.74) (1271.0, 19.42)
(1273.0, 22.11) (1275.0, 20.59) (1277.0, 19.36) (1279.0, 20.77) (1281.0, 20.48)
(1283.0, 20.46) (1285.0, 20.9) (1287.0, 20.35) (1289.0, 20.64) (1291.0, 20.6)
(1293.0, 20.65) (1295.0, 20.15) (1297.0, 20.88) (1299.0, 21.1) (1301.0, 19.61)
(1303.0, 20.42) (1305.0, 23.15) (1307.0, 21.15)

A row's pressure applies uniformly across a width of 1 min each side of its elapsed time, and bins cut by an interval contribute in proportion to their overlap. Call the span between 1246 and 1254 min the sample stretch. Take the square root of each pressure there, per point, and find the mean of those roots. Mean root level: 4.42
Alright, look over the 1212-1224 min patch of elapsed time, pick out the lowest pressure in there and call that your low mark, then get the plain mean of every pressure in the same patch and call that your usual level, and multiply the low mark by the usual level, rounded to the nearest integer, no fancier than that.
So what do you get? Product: 116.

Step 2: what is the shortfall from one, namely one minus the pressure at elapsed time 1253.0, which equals -18.0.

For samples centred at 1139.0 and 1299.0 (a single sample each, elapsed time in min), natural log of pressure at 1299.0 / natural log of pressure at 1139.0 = 0.98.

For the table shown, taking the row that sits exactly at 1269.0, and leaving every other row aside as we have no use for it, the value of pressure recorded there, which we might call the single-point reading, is 20.74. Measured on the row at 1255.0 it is 16.87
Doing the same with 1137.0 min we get 21.39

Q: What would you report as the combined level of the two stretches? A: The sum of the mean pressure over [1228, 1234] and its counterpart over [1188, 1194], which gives 30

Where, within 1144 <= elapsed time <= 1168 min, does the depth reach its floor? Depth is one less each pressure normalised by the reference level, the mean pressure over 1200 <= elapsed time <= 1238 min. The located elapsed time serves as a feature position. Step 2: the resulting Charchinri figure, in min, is 1147.0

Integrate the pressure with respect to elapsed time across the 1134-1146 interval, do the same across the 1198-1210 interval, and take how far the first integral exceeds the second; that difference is 41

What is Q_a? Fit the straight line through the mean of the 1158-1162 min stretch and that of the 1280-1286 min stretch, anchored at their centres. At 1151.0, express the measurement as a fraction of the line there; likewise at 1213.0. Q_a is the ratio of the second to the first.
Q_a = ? 0.69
